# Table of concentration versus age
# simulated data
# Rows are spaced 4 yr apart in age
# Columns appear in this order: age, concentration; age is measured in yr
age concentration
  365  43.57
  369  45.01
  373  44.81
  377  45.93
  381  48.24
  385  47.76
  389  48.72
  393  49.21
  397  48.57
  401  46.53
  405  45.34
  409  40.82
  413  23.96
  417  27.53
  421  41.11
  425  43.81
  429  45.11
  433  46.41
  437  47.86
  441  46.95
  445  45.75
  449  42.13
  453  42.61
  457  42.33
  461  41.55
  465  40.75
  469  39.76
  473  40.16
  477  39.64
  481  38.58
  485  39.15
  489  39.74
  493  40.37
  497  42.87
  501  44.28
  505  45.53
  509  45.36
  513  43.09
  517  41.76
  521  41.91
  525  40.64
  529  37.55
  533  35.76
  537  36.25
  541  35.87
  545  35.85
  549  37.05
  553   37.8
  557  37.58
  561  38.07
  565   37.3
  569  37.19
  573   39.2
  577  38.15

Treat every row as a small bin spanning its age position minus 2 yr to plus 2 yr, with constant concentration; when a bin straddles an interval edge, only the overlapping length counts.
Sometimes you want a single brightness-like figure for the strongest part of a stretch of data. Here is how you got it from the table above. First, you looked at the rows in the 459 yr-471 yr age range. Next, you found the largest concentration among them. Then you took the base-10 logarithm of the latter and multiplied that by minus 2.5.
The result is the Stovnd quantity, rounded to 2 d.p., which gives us -4.05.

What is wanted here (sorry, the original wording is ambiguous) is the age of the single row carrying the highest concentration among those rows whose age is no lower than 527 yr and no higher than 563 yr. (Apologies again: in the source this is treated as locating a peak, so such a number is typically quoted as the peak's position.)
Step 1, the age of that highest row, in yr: 561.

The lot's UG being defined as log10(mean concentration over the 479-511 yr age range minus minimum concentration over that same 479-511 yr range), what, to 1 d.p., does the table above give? 0.5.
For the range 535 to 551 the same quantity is -0.4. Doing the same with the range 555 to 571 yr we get -0.5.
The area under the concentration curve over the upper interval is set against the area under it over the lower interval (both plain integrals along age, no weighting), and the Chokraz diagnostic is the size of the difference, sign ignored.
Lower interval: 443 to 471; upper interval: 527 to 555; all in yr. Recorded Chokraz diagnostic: 155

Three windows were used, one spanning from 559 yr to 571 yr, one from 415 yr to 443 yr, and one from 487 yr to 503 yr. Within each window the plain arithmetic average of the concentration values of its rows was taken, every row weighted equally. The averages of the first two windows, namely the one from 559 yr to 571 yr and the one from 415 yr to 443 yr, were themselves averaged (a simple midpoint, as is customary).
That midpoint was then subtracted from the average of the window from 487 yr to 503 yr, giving 2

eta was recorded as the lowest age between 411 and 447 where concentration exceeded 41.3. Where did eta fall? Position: 425 yr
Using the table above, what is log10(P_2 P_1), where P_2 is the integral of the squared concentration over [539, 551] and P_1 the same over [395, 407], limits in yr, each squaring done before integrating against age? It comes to 8.62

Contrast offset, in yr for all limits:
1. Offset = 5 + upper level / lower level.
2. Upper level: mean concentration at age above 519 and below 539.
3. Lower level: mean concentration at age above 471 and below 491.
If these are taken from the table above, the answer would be 5.97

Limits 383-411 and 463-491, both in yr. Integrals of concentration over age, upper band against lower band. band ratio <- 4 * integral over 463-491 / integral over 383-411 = 3.4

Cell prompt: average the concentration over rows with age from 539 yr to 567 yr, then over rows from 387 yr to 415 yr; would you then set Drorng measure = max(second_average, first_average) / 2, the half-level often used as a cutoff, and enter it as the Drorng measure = 21.7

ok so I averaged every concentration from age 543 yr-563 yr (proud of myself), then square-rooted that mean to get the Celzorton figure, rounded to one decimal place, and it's 6.1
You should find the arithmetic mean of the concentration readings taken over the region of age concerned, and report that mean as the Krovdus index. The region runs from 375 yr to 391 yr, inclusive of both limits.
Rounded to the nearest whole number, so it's 48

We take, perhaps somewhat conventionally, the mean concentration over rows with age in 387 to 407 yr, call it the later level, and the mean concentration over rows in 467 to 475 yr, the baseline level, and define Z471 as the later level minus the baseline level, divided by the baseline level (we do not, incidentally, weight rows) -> 0.19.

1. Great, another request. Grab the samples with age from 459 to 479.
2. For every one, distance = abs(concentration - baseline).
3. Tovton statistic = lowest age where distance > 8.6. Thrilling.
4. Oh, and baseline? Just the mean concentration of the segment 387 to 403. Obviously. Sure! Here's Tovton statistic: 477 yr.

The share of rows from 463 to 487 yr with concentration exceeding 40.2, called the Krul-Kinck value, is 0.17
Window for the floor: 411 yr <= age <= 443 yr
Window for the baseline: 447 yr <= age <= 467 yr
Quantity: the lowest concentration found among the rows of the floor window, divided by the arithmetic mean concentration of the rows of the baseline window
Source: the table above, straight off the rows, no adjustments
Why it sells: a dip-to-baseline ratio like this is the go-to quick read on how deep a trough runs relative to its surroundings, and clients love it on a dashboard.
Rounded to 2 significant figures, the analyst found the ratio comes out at 0.57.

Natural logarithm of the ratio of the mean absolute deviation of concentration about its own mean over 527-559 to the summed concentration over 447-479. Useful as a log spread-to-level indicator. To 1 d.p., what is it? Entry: -6.0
